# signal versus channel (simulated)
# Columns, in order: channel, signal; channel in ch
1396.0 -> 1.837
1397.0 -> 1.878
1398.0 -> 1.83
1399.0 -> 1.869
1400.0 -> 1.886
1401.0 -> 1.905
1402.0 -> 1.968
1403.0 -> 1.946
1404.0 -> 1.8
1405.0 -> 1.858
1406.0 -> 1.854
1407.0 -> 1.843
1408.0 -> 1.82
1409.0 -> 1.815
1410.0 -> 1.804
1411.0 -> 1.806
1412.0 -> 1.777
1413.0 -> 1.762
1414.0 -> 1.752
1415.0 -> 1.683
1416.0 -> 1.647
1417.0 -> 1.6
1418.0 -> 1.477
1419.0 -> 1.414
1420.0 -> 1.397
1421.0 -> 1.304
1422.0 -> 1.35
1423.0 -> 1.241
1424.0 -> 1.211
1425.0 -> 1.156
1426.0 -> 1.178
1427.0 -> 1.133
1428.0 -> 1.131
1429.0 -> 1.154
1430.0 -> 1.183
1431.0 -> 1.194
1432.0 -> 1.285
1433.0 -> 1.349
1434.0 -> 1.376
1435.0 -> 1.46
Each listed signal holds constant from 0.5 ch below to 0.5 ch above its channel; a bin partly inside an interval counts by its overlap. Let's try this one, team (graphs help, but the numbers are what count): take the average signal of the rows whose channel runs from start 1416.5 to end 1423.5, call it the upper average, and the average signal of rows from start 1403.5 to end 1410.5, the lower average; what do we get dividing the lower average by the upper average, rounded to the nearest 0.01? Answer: 1.31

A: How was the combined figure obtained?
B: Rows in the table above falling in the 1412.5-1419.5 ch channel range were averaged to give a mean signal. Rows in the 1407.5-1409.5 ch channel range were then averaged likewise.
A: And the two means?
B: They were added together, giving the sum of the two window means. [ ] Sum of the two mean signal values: 3.44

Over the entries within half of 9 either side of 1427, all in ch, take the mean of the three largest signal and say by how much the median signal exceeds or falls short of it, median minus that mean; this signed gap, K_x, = -0.037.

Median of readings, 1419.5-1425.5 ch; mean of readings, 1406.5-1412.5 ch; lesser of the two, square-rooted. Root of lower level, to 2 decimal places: 1.13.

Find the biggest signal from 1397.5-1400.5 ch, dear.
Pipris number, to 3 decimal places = 1.886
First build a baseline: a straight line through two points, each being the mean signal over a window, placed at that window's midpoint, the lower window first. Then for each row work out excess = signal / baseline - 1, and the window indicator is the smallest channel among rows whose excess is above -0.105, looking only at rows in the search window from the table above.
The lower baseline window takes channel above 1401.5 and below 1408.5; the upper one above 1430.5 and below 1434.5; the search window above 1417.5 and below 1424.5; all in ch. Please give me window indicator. 1418.0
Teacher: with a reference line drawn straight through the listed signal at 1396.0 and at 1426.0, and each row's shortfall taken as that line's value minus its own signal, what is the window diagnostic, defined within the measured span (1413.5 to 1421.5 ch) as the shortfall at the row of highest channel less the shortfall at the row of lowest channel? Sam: 0.29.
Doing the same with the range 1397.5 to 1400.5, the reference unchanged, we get -0.10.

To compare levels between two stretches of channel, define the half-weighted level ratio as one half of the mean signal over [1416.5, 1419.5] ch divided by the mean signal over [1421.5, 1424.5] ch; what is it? 0.591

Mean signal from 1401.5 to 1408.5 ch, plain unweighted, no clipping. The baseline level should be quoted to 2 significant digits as 1.9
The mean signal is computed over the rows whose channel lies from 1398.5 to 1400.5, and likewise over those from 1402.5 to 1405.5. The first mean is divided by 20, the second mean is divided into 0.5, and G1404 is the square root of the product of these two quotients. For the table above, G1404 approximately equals 0.159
